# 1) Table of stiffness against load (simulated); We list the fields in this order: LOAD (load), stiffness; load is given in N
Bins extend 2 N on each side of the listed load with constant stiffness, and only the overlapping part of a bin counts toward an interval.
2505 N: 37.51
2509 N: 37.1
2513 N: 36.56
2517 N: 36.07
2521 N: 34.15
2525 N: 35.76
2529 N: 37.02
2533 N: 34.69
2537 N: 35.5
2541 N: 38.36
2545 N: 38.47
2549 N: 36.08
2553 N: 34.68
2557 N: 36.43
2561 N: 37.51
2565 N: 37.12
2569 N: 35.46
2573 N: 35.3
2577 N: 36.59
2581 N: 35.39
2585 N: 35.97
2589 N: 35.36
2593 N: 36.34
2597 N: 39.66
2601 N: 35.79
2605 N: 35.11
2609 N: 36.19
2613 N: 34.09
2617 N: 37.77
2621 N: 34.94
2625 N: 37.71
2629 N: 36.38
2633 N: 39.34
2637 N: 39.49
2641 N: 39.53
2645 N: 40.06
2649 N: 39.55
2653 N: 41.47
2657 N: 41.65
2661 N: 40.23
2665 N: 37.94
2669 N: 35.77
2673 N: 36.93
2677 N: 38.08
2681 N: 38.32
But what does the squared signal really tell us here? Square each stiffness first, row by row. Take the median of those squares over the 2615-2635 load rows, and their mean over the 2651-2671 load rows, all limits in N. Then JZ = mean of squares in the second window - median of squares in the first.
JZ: 136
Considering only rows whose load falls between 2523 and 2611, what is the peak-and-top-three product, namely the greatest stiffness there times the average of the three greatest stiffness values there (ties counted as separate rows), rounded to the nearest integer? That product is 1540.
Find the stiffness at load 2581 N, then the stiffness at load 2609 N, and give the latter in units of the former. 1.02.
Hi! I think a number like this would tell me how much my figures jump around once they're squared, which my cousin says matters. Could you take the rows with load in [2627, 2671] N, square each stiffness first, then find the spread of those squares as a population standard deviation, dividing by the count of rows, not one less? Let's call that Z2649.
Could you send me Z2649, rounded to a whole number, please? 137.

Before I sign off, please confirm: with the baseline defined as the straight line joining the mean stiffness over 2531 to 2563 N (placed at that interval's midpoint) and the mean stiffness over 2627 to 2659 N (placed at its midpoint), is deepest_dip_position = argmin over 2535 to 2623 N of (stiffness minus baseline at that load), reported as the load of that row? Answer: 2613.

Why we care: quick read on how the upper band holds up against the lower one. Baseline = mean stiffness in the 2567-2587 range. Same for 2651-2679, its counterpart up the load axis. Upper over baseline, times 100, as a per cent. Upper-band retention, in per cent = 108.7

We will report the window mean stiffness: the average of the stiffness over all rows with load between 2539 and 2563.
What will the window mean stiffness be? 36.9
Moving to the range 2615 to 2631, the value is 36.7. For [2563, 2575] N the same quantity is 36.0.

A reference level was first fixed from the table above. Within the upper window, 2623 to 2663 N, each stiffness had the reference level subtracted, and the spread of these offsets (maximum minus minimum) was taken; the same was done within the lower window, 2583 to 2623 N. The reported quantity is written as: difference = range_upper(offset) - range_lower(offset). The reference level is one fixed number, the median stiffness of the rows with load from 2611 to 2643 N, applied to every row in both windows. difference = -0.3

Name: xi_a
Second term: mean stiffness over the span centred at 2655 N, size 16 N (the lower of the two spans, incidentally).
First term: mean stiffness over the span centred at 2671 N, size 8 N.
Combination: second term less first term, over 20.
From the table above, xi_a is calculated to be 0.22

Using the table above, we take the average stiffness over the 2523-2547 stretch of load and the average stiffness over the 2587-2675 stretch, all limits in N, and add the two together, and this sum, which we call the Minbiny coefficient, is 74.4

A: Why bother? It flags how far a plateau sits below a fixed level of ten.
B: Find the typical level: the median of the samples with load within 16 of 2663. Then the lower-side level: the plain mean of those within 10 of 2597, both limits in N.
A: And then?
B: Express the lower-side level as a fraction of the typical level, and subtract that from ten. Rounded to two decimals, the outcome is 9.06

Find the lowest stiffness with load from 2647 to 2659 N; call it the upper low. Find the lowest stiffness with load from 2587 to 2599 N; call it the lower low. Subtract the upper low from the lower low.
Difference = -4.2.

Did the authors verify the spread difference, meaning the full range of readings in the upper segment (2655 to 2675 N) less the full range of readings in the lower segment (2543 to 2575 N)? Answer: 2.1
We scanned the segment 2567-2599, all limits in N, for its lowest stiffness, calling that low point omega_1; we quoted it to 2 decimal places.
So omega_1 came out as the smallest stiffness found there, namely 35.30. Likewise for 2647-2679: 35.77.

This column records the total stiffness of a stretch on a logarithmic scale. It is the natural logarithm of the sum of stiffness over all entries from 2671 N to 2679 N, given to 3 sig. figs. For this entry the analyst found 4.32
